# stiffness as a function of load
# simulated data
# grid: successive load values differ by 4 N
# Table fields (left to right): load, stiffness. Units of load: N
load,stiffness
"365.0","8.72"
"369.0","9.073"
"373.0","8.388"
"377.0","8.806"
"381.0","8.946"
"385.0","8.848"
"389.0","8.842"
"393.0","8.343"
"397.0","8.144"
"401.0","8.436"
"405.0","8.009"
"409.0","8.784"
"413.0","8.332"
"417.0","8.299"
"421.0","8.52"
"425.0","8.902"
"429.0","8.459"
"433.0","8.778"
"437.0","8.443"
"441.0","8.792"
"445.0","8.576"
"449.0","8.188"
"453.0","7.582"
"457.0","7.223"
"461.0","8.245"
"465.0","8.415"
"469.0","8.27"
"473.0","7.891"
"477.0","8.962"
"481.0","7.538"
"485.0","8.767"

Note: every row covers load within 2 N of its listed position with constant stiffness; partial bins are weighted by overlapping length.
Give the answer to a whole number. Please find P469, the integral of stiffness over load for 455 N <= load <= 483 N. 226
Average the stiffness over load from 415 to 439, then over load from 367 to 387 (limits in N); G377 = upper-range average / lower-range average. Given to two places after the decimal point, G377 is 0.97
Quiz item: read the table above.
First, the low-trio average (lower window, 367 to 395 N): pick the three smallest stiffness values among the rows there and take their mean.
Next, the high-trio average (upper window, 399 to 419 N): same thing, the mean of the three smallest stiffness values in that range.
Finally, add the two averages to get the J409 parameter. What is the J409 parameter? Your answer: 16.7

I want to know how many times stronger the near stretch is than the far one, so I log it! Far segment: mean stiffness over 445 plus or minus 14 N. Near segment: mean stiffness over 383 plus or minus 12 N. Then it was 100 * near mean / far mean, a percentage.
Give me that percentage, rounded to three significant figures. 106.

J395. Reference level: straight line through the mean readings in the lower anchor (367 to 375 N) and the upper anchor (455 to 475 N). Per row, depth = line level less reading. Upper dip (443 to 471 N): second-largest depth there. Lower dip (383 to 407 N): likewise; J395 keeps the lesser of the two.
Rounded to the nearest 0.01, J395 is 0.39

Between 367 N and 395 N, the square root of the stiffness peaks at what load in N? 369.0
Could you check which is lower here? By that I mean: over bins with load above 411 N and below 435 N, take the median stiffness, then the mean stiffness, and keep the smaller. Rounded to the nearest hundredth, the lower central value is 8.49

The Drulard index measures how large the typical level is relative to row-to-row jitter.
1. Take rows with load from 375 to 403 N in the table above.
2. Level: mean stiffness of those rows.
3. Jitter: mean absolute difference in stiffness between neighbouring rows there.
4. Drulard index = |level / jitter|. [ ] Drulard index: 41.9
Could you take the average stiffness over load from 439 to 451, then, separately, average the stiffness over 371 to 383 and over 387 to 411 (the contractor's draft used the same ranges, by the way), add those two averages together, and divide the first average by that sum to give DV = 0.497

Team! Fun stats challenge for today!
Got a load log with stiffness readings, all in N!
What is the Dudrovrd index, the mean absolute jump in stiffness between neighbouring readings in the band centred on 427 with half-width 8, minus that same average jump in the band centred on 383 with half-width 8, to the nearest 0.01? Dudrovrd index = 0.30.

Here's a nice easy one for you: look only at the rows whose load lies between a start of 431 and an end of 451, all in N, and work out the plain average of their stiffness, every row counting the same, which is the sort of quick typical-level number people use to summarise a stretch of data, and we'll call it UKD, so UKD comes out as 8.56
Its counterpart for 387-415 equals 8.41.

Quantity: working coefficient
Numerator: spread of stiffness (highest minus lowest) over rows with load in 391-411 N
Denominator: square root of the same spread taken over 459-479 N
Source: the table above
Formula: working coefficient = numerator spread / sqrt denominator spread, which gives 0.75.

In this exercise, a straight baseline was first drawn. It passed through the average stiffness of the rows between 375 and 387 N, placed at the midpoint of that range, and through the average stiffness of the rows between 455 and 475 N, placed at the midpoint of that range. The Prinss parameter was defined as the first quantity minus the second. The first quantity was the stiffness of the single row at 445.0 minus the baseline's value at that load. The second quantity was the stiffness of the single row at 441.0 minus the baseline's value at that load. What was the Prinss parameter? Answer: -0.18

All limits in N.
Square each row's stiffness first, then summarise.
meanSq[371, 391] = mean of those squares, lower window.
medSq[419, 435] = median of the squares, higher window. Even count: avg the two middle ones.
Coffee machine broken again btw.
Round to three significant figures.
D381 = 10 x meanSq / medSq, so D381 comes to 10.3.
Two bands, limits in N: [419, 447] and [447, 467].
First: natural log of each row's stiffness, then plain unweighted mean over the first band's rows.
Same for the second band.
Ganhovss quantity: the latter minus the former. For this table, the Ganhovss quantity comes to -0.087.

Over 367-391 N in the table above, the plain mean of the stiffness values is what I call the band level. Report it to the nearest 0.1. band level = 8.8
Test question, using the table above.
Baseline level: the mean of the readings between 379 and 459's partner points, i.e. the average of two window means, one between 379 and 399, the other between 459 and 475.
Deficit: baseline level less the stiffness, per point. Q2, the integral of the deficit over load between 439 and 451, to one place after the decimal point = -1.2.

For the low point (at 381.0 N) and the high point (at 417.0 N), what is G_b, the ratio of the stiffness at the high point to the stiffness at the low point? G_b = 0.93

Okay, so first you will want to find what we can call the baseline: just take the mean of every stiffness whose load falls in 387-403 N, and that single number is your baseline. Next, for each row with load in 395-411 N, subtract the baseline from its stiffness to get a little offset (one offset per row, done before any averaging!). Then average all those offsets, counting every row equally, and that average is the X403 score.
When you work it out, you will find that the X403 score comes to -0.10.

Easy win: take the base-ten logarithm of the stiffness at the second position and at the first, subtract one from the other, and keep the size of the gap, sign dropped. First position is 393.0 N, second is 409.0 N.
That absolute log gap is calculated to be 0.022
